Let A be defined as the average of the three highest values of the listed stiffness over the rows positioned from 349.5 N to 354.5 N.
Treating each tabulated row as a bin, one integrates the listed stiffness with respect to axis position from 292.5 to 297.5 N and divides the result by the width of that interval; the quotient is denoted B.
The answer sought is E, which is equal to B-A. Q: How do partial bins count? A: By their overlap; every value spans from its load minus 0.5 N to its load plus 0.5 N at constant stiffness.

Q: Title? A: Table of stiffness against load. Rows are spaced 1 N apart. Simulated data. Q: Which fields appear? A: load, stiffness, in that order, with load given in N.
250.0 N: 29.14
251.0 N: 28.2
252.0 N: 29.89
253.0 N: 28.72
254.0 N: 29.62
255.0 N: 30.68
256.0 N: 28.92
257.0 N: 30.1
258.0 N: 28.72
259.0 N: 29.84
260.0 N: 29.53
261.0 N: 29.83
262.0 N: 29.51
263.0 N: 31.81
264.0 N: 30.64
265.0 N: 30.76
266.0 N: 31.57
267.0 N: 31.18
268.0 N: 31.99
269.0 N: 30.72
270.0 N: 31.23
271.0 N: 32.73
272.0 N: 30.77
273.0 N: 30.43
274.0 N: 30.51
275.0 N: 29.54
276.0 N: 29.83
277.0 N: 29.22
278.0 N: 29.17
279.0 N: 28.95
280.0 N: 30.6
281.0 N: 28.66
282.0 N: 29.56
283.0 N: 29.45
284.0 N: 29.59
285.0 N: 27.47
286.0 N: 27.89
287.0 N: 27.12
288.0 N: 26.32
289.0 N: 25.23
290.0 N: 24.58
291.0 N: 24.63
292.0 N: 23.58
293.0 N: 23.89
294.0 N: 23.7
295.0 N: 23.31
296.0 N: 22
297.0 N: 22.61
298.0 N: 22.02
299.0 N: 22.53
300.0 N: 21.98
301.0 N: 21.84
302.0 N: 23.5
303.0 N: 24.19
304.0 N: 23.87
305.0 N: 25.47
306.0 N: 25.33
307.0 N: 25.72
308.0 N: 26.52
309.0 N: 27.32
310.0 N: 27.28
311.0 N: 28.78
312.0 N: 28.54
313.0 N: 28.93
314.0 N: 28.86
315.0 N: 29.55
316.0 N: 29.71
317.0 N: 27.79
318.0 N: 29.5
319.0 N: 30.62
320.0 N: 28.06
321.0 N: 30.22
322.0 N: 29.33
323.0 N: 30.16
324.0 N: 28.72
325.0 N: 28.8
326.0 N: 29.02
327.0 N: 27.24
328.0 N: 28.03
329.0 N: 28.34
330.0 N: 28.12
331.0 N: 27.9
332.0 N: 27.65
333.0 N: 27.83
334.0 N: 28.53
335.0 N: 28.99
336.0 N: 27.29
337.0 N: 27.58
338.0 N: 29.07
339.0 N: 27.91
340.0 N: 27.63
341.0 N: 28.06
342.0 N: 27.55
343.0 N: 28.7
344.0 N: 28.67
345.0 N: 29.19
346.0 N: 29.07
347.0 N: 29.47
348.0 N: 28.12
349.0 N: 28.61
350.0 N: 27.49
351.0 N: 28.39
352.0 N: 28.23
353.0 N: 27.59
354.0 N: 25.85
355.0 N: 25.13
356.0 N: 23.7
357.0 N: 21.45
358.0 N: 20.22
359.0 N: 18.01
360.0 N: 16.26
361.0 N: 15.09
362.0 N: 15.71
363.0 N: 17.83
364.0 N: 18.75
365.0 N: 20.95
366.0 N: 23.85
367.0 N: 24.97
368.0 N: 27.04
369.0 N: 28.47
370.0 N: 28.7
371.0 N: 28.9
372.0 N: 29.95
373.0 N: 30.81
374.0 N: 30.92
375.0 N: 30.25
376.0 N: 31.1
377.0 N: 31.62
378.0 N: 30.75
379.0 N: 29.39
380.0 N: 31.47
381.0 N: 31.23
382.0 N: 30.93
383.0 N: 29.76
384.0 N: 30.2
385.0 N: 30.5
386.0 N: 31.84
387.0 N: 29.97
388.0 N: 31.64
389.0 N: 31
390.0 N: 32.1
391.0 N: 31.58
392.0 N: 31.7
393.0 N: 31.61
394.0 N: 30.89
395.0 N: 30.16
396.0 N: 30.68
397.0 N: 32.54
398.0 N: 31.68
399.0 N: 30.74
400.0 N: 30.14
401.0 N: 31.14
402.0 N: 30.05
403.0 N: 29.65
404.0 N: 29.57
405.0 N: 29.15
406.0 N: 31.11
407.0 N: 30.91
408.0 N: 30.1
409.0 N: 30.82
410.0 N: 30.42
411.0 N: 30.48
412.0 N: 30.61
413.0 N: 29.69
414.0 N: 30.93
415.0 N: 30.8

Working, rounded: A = 28.1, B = 23.1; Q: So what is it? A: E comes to -5.0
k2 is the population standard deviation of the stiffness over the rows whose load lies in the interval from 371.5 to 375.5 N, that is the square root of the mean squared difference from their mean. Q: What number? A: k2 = 0.4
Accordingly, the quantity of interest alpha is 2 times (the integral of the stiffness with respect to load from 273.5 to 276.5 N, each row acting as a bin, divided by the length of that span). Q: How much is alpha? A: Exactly 59.9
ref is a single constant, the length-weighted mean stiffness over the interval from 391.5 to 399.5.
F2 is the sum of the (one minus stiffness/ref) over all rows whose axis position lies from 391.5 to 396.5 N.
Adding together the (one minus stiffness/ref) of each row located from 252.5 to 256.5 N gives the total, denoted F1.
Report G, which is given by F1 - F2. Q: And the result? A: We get 0.2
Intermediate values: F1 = 0.2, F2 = 0.0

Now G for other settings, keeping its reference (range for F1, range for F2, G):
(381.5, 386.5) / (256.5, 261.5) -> -0.2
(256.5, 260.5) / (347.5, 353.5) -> -0.4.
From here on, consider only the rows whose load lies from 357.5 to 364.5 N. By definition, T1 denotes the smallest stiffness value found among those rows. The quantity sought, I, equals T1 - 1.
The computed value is 14.1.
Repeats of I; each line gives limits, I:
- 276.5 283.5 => 27.7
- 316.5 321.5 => 26.8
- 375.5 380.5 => 28.4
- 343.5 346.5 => 27.7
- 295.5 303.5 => 20.8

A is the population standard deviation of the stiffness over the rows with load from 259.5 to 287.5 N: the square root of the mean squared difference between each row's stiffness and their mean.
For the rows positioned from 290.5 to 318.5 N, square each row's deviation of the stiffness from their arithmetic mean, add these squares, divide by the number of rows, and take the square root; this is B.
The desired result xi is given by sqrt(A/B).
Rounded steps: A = 1.31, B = 3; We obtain 0.70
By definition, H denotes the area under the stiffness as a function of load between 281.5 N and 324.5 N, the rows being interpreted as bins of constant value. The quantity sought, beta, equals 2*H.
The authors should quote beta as 2275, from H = 1137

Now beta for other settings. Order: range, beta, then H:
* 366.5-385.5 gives 1134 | 567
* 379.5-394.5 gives 933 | 466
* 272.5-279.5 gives 415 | 208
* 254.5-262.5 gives 474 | 237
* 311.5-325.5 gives 818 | 409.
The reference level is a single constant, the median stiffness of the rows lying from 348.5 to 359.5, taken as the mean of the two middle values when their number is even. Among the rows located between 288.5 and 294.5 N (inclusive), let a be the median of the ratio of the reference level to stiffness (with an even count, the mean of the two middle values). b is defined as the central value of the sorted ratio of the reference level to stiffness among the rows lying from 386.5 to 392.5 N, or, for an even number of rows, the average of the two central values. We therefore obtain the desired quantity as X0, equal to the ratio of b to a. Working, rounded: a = 1.07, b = 0.818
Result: 0.77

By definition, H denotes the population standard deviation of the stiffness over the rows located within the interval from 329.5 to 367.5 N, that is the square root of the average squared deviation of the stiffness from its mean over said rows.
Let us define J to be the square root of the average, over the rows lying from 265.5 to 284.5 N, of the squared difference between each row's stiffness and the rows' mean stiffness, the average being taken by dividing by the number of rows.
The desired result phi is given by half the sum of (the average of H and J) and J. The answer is 1.9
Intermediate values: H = 4.3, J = 1.08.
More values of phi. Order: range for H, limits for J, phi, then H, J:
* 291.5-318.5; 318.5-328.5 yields 1.4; 2.7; 1.03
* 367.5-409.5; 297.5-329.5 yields 2.2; 1.1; 2.62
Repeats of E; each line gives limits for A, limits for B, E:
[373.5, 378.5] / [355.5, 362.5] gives -12.6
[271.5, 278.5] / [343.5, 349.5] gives -1.7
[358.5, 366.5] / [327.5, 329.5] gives 7.0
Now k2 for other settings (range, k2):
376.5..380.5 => 0.9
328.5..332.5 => 0.3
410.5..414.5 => 0.5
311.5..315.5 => 0.4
